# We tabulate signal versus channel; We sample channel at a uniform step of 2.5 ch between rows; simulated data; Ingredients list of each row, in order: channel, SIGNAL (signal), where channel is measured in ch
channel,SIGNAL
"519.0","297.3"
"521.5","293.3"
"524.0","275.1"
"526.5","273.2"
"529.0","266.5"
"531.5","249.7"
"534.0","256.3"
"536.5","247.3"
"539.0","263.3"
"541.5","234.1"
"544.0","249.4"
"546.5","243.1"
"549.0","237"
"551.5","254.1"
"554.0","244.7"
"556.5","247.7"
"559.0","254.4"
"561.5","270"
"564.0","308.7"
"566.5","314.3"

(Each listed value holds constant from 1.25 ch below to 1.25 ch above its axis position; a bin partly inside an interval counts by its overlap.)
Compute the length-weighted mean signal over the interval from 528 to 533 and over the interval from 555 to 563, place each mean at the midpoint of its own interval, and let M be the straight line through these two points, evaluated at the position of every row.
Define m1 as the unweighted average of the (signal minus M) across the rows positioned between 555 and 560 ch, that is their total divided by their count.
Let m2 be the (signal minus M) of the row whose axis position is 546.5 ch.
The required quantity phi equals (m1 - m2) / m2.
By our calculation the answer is -0.5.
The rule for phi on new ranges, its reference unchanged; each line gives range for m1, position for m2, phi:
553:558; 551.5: 1.9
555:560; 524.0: -1.4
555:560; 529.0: -1.8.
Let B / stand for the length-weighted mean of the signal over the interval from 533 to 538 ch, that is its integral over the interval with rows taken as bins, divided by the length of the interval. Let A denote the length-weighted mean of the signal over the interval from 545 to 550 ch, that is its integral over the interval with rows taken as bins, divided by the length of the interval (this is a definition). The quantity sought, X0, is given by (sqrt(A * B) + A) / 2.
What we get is 244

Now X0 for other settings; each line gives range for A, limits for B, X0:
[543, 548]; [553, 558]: 246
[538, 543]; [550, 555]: 248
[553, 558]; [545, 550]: 245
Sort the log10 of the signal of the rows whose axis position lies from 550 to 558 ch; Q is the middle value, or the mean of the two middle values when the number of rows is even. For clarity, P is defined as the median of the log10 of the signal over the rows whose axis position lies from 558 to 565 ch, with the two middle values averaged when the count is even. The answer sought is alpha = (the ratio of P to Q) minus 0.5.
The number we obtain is 0.516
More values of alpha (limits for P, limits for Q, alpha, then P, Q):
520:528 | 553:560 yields 0.519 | 2.44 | 2.39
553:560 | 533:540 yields 0.494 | 2.39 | 2.41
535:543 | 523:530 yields 0.482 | 2.39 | 2.44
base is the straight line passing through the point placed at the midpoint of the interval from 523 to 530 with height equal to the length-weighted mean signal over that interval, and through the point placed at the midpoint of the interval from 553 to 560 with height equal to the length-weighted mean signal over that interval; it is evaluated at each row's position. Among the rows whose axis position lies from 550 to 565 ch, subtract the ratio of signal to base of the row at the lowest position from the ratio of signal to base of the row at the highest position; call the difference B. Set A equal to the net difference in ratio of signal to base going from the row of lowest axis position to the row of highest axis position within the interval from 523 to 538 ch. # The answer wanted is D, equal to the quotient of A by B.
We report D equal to -0.3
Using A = -0.069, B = 0.26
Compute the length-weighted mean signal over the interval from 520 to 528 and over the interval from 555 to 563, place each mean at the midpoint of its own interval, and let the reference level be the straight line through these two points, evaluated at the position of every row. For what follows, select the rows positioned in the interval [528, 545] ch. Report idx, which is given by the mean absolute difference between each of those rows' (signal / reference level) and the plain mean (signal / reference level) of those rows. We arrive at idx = 0.0273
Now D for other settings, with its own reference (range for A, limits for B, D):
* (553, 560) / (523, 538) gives -0.8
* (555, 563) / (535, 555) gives 2.7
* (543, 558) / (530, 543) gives -0.9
